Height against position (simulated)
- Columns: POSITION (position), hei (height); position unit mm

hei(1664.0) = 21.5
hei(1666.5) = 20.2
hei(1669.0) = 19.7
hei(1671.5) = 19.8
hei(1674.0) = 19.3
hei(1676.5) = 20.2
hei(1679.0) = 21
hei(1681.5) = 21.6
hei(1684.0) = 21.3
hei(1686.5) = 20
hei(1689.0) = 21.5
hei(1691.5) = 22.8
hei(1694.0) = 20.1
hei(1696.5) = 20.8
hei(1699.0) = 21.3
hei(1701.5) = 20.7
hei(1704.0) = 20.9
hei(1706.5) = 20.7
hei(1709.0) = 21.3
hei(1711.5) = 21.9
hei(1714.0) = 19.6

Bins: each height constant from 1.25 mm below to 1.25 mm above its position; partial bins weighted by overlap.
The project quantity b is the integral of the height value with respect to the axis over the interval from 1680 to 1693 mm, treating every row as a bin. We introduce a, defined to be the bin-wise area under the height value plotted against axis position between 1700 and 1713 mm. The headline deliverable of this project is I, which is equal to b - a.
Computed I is 4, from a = 274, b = 278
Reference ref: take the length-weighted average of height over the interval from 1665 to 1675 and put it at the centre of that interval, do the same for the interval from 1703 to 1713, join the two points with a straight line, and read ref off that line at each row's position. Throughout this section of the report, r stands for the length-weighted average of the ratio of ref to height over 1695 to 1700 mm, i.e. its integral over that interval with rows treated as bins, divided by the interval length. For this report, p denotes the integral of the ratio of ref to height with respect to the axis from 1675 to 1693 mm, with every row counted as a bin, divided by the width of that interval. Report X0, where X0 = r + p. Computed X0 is 1.95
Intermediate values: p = 0.96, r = 0.99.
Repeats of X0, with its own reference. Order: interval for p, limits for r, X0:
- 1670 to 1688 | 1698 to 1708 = 1.99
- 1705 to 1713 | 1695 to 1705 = 2.00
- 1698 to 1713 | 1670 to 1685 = 1.98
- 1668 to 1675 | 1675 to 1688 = 1.99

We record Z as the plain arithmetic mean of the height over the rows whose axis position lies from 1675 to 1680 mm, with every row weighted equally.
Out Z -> 20.60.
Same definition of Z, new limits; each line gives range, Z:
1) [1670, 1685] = 20.53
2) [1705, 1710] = 21.00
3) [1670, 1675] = 19.55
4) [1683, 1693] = 21.40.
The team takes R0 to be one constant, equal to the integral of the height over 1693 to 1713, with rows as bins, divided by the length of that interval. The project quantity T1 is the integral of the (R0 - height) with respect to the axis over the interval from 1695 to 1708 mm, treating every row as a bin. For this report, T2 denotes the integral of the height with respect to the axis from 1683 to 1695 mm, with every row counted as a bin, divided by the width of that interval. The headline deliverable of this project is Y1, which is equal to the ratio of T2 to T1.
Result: 20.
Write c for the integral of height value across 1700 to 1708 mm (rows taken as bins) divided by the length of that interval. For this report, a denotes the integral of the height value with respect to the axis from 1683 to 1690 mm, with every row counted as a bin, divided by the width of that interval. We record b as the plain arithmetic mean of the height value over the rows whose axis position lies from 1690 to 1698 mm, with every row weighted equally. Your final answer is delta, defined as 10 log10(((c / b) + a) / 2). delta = 10.4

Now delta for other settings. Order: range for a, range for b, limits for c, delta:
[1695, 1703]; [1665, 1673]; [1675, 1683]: 10.4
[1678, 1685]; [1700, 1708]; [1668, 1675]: 10.5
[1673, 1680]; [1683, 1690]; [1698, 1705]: 10.2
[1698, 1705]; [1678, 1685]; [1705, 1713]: 10.4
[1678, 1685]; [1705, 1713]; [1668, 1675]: 10.5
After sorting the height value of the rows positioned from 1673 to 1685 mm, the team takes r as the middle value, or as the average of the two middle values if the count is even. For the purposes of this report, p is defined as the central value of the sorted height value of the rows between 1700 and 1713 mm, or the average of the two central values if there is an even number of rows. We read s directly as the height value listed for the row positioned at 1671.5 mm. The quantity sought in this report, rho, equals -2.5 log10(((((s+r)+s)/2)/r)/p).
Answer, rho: 2.90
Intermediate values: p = 20.9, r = 21.00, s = 19.8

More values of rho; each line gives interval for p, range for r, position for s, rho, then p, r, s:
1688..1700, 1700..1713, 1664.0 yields 2.86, 21.3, 20.90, 21.5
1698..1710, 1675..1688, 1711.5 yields 2.83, 20.9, 21.00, 21.9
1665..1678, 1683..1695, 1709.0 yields 2.80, 19.8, 21.30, 21.3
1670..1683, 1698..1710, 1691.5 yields 2.76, 20.2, 20.90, 22.8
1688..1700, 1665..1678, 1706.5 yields 2.85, 21.3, 19.80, 20.7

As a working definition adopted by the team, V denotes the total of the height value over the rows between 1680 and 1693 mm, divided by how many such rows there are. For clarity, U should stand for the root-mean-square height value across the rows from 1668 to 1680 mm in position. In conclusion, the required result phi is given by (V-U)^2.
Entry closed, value 2.0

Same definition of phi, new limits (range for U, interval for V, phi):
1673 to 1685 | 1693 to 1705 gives 0.0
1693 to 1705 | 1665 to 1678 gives 0.9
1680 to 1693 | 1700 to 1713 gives 0.1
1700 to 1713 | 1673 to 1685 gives 0.2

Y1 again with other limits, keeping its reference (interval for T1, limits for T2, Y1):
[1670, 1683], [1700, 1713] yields 3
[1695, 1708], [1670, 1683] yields 19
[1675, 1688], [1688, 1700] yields 11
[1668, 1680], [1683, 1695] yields 2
